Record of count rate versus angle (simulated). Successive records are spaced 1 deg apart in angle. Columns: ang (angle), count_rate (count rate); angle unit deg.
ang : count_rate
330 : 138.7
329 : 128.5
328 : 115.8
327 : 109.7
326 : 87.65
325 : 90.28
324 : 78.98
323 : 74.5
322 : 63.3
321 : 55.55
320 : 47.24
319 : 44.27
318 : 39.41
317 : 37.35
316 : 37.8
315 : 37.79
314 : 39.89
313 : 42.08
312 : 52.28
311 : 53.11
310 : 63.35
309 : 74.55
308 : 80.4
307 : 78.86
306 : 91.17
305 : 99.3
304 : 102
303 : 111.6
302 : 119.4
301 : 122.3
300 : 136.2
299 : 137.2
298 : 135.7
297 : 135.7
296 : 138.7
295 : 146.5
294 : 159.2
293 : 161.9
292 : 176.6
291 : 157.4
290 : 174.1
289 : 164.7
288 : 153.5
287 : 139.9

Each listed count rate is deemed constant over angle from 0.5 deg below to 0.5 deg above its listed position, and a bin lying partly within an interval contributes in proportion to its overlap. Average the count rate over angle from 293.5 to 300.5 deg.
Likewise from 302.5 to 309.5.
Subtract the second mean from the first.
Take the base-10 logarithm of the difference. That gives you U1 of 1.70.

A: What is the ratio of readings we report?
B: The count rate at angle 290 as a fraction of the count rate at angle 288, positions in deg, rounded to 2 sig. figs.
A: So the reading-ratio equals 1.1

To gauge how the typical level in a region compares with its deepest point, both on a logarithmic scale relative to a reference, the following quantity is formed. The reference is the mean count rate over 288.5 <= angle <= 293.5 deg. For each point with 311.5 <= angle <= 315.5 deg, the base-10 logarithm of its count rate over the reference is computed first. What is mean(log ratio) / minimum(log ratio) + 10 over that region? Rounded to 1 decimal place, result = 10.9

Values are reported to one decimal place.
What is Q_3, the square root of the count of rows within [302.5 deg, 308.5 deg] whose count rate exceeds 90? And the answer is 2.0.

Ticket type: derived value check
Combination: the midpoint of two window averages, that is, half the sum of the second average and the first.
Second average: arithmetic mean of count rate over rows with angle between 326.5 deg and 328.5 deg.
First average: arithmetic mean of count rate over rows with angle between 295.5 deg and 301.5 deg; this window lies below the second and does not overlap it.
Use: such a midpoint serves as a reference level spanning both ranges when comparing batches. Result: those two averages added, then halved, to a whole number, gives 124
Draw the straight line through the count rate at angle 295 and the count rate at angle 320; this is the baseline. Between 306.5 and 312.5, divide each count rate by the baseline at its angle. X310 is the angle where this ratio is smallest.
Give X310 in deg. 311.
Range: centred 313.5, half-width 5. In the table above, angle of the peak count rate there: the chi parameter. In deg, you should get 309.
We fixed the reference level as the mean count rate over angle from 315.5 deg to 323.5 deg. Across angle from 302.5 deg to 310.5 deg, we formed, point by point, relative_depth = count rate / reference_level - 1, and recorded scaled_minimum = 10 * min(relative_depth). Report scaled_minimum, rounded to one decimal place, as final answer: 2.7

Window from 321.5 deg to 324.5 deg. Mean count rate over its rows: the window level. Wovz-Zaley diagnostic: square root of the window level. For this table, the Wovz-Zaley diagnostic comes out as 8.5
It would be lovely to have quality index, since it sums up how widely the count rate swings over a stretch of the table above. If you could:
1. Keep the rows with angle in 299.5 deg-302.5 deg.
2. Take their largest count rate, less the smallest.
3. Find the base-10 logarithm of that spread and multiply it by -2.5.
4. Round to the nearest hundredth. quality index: -3.06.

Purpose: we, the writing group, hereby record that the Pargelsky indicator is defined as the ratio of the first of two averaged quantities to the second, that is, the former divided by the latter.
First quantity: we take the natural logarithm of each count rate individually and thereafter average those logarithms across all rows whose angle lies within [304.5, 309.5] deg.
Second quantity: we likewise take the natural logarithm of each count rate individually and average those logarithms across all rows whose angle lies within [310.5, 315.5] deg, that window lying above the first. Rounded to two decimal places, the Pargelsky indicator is 1.17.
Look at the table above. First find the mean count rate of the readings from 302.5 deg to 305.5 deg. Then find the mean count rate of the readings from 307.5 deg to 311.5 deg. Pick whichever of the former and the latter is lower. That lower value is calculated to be 68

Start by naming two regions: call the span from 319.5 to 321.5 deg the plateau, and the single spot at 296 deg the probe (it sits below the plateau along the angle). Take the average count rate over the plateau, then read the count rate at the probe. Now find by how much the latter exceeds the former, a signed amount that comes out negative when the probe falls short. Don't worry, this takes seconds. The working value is 87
